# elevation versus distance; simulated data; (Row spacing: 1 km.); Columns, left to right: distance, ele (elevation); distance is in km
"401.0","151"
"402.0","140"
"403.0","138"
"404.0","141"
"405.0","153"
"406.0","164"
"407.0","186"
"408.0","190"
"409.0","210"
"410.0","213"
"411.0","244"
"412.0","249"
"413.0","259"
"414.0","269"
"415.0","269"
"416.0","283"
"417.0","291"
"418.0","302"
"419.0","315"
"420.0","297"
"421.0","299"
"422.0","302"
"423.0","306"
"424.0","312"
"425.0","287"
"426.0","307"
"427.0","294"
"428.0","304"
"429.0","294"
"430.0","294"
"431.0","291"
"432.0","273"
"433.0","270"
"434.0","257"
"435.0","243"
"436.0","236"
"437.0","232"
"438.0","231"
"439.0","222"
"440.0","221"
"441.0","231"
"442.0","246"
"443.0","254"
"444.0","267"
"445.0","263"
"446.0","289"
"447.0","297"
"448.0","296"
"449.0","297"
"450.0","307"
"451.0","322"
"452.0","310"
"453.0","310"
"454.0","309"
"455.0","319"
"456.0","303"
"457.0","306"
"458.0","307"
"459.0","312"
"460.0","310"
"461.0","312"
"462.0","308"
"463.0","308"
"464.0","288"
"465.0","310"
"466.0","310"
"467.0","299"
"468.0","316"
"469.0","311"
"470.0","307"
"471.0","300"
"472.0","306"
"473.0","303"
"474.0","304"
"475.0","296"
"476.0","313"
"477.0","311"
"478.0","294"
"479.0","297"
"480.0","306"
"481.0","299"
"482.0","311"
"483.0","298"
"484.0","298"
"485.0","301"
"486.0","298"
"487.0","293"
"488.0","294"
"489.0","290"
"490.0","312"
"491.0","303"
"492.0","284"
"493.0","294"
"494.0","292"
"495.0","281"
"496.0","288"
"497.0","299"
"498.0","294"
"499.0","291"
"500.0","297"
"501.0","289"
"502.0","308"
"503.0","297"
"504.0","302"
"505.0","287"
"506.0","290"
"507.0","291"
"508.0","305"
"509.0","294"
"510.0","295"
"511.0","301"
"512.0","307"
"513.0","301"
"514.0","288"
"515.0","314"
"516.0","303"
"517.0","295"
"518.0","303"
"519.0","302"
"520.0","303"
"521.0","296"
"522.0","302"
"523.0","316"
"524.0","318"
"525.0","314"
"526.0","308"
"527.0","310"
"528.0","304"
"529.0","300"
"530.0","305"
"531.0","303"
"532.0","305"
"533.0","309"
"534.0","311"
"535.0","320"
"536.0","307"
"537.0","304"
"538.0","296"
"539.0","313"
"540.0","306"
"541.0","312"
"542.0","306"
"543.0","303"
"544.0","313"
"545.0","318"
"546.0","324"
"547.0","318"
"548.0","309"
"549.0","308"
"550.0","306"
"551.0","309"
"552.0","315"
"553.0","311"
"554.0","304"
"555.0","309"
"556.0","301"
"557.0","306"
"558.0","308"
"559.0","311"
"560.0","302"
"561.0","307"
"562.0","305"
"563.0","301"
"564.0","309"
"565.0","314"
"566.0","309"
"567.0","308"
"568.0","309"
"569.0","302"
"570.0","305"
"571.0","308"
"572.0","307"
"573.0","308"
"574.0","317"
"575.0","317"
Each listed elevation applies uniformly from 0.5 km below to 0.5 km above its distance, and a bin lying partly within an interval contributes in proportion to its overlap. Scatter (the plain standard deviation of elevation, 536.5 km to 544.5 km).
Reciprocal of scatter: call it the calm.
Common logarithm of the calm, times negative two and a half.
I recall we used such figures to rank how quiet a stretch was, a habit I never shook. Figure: 1.9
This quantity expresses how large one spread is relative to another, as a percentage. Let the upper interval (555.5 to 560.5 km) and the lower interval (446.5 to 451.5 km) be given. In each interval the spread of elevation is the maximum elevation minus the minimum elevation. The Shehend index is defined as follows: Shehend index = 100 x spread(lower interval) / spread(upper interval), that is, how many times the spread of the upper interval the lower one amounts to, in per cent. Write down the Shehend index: 260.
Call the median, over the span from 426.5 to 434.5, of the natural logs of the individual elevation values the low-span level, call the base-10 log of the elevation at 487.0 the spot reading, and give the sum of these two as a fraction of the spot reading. 3.302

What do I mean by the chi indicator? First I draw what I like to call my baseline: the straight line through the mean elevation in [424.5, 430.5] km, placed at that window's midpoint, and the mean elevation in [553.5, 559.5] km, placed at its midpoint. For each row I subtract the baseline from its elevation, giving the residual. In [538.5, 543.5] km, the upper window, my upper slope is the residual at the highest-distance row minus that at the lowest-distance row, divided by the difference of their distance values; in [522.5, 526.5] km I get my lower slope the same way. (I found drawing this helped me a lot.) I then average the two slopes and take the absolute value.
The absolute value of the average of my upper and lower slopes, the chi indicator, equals 2.7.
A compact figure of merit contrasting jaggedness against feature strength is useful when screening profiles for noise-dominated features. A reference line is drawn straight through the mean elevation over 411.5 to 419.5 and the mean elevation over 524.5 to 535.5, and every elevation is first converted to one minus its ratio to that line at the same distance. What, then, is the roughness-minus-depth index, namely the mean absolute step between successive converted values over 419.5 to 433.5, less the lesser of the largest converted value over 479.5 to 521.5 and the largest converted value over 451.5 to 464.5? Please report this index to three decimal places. 0.019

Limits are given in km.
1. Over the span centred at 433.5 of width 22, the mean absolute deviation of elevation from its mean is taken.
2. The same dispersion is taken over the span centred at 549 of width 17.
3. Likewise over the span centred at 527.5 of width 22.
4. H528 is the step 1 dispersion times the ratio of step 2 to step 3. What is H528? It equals 24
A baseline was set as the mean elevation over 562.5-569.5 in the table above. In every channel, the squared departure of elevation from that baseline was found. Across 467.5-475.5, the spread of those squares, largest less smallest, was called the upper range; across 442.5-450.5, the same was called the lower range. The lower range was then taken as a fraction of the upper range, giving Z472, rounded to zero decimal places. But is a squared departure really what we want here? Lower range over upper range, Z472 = 22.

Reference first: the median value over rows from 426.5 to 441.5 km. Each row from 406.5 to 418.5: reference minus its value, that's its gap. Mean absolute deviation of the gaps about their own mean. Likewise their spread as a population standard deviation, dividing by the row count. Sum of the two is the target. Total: 70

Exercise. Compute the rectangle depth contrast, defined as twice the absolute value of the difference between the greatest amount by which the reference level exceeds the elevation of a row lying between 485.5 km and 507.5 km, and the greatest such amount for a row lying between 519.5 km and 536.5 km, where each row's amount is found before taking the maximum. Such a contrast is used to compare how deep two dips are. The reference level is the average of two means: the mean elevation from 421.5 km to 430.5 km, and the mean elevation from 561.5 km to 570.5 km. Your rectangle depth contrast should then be 30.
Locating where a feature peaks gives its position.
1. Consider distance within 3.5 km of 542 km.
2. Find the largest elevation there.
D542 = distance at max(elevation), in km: 545.0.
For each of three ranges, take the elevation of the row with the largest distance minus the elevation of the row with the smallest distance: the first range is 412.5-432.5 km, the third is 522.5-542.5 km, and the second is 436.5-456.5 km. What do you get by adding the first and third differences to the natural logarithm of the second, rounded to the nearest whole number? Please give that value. 8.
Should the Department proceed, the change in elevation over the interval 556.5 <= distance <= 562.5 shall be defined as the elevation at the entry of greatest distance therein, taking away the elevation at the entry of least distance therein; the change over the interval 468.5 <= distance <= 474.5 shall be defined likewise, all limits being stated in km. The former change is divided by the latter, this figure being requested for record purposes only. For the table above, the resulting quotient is 0.1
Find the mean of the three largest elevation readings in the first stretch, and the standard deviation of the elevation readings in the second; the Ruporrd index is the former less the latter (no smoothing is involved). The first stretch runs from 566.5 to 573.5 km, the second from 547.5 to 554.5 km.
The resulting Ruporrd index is 305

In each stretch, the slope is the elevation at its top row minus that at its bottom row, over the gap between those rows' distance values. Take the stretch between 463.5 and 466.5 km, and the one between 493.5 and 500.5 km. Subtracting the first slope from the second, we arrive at -10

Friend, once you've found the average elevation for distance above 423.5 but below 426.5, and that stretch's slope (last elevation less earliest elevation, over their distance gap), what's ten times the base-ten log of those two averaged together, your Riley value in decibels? 21.8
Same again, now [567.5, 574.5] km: 21.9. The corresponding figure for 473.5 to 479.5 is 21.8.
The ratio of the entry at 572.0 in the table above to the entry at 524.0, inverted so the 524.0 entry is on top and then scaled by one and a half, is 1.55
